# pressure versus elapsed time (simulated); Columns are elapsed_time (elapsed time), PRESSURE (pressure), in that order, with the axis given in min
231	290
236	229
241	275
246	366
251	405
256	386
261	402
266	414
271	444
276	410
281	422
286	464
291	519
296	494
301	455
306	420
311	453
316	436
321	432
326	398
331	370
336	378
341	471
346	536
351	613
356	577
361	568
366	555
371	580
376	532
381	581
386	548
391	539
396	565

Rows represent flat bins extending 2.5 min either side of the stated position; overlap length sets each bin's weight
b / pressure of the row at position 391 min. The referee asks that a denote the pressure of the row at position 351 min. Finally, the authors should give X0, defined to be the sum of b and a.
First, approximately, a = 613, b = 539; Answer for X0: 1152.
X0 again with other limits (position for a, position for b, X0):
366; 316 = 991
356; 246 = 943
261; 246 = 768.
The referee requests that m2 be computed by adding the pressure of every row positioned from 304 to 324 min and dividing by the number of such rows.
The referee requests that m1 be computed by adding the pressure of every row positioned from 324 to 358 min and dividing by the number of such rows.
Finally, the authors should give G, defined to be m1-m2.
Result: 42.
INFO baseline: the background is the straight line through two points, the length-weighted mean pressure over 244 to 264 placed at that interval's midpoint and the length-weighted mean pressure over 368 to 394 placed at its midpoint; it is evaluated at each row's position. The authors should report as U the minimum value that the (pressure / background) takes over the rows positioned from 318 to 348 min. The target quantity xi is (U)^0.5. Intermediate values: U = 0.75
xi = 0.868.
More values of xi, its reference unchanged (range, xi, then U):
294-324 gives 0.951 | 0.90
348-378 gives 0.984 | 0.97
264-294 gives 0.989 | 0.98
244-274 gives 0.981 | 0.96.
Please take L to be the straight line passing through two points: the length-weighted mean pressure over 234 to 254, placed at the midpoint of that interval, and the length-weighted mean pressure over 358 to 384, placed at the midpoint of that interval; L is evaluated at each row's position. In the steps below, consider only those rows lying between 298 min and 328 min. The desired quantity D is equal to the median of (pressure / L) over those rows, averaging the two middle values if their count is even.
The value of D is 0.95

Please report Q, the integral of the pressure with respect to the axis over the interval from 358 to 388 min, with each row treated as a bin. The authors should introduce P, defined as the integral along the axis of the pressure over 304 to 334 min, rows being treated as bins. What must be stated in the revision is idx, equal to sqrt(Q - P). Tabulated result 66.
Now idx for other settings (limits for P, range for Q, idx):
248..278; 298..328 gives 27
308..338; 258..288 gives 20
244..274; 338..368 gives 66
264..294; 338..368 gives 56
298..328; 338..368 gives 59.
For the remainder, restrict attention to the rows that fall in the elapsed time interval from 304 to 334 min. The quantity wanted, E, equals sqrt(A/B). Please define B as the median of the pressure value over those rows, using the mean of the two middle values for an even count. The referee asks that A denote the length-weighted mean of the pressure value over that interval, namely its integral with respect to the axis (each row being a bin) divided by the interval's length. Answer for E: 0.99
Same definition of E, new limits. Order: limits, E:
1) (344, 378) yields 1.00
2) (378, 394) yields 1.01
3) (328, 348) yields 1.01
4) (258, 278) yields 1.01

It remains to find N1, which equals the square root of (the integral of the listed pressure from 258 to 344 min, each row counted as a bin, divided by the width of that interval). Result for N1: 20.8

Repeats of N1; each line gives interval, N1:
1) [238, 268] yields 19.3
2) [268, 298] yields 21.4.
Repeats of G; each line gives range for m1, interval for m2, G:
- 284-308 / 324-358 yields -7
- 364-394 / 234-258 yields 224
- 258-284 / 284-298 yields -74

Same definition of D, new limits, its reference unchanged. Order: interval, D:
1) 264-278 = 1.14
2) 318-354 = 0.92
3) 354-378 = 1.03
